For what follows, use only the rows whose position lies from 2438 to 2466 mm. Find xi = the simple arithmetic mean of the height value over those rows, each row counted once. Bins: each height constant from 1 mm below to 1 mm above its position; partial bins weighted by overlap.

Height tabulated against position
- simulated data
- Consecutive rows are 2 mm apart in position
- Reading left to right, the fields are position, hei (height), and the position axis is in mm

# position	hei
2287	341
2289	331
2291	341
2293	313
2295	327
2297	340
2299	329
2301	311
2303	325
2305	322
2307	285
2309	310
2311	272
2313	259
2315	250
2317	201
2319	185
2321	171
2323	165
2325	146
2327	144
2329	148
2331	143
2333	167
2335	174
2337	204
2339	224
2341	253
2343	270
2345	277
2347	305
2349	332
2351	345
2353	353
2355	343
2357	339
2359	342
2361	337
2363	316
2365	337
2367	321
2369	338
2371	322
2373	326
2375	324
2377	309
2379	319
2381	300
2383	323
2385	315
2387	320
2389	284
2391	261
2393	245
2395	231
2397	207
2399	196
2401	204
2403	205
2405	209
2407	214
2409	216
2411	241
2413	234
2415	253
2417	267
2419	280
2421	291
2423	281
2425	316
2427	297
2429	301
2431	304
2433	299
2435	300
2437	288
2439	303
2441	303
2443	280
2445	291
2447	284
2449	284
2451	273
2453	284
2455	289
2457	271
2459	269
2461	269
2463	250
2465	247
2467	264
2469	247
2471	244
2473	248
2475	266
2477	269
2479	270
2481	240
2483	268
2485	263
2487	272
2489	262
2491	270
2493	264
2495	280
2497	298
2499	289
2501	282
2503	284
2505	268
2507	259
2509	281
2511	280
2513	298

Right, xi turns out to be 278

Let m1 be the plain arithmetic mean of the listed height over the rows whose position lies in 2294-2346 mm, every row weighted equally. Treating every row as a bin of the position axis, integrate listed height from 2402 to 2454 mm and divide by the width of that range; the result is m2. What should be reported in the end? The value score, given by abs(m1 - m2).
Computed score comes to 34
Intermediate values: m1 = 239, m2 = 273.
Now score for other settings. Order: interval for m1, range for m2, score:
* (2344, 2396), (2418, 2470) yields 31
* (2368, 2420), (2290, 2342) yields 24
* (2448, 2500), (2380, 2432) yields 6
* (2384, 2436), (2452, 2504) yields 7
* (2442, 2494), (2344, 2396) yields 47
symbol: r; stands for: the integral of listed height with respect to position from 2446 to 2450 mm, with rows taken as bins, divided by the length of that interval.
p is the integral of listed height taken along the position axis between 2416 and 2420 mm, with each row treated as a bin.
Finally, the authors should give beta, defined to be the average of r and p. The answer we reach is 689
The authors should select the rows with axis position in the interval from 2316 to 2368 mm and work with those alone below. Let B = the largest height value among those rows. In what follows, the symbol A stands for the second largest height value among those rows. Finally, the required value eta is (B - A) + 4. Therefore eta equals 12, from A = 345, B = 353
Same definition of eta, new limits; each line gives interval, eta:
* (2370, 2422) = 6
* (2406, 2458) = 16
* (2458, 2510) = 13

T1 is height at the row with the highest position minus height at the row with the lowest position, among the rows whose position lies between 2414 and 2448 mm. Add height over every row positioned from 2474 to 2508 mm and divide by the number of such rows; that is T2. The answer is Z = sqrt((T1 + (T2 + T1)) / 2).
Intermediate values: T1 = 31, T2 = 271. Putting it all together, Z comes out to 13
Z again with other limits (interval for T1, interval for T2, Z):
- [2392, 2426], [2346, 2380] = 15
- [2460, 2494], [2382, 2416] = 11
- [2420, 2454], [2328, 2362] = 11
